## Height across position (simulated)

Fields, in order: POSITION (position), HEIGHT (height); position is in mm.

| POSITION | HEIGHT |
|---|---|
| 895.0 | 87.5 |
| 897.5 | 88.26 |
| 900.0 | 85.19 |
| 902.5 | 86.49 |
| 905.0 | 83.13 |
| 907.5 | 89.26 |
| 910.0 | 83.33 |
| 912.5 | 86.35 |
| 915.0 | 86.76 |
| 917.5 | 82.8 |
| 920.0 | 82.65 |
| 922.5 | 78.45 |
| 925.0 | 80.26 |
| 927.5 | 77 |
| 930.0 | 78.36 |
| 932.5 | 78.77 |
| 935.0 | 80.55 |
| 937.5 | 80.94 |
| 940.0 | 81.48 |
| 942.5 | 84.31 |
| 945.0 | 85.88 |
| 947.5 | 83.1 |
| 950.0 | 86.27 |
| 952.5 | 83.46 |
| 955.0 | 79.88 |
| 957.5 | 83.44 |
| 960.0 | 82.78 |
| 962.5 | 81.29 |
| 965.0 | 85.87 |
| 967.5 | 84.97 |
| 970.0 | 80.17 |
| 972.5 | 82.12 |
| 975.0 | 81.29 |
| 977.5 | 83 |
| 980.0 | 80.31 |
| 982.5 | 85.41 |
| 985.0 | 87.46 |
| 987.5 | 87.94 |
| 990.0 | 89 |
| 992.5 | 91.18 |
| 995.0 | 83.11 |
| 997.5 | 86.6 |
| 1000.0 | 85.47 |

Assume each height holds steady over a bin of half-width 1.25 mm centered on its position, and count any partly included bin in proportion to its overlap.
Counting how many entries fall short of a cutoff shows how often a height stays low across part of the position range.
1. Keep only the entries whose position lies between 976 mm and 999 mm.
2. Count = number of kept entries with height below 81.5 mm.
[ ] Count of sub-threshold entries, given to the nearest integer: 1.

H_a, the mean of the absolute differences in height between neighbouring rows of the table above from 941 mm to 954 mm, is 2.6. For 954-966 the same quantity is 2.6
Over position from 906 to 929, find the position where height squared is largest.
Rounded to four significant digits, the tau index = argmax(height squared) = 907.5 mm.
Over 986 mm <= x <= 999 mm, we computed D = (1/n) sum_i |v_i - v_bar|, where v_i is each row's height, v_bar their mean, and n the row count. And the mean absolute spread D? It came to 2.2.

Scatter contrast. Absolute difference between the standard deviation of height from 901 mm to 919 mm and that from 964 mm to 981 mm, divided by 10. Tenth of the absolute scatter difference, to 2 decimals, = 0.02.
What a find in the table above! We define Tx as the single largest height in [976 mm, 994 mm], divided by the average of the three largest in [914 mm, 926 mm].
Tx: 1.08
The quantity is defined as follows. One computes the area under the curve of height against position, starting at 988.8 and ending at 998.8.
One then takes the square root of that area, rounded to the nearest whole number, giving 30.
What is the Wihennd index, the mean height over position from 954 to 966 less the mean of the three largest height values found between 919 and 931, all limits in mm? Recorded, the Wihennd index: 2.2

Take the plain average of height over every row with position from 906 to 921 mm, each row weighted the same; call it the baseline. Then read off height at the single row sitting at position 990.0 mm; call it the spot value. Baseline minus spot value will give -3.8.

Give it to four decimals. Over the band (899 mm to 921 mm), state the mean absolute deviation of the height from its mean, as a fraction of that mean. 0.0222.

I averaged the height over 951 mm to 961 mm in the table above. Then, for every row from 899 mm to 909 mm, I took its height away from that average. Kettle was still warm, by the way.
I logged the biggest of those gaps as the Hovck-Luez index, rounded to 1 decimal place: -0.7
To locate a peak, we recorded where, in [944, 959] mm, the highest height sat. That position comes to 950.0 mm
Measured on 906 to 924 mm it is 907.5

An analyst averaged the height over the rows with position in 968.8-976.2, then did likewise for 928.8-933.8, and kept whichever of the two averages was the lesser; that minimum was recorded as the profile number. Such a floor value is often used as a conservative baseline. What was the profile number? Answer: 78.6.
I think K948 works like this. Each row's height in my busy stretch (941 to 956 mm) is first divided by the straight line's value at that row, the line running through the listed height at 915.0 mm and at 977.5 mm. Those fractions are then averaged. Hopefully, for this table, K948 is 0.989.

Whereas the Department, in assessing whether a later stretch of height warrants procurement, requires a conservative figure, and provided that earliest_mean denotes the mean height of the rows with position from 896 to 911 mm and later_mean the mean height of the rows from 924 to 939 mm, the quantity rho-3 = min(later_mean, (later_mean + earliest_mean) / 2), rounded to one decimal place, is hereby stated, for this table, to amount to 79.3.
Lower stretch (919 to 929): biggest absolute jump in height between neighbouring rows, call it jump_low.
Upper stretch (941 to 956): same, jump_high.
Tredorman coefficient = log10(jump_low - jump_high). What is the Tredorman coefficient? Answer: -0.2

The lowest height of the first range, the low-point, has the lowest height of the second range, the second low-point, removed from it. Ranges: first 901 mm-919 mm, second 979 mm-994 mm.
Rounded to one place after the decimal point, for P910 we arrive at 2.5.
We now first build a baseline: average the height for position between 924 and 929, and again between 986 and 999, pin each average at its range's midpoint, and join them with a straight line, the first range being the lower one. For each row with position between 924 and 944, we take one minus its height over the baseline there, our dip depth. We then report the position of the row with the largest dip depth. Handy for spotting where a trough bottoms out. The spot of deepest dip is 927.5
